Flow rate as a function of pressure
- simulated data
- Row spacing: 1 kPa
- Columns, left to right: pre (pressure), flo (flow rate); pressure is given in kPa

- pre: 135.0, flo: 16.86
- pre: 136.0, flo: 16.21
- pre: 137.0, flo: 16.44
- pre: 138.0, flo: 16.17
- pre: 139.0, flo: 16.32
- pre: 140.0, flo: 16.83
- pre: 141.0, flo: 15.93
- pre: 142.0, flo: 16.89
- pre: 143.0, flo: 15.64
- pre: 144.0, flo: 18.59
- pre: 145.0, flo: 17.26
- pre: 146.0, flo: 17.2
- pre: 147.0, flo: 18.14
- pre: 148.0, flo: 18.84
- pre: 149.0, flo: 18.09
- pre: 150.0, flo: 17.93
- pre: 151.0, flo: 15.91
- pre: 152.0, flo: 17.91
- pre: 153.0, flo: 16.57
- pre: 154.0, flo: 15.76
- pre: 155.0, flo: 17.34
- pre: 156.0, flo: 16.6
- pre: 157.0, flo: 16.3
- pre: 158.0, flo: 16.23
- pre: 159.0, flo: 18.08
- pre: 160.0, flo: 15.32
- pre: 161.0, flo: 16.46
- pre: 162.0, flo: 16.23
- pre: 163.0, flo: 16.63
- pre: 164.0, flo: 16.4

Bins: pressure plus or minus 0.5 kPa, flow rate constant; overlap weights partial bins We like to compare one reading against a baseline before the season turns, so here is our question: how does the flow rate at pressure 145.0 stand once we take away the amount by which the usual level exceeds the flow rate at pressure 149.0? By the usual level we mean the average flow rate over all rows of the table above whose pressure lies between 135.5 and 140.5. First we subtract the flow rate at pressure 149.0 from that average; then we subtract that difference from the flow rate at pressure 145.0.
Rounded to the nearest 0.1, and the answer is 19.0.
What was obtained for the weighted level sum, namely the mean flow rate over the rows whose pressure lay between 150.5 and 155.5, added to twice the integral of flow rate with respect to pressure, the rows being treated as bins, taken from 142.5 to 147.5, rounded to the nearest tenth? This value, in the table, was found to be 190.4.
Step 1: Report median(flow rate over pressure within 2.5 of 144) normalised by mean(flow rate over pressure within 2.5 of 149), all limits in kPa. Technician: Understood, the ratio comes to 0.97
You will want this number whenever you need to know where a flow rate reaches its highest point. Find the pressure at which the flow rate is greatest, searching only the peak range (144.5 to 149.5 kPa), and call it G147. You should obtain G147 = 148.0 kPa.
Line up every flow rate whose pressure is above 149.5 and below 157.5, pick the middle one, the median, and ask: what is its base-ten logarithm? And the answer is 1.22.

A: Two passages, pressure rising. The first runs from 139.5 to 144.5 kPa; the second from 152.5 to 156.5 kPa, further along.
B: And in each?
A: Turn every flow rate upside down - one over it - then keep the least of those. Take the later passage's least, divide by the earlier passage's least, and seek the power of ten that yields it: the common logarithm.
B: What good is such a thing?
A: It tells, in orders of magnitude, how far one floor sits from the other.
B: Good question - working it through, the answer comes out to 0.030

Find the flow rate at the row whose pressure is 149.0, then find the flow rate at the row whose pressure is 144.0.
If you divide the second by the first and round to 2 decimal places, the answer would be 1.03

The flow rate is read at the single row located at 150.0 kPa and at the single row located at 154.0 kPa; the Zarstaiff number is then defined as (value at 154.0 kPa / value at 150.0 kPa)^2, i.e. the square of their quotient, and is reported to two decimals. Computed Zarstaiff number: 0.77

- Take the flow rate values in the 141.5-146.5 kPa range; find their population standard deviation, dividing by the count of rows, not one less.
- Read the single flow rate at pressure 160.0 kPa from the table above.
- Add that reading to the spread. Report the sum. 16.3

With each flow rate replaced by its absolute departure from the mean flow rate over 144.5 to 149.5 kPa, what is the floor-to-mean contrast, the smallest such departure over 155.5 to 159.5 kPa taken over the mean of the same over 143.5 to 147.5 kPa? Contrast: 0.31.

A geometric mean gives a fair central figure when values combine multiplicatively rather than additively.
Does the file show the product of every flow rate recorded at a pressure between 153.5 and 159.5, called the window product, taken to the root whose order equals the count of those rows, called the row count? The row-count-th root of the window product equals 16.7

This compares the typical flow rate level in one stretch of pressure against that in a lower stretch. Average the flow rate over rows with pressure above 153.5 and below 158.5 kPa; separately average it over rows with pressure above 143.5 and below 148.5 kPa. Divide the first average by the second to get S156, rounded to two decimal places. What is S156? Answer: 0.91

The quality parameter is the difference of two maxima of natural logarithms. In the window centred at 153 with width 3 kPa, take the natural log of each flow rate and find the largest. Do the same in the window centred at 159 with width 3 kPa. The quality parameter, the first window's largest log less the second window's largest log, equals -0.01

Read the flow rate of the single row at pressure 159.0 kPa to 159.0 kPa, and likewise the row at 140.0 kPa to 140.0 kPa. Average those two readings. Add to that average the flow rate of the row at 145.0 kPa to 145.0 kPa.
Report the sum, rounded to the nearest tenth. 34.7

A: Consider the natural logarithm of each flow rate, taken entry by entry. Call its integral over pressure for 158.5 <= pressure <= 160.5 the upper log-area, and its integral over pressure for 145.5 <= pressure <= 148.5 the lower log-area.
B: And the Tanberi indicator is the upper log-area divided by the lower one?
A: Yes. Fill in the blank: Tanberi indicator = 0.65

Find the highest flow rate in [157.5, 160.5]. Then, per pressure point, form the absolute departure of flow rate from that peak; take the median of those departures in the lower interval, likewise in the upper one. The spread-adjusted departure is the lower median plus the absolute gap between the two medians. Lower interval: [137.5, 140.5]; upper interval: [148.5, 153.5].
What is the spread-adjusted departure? 3.35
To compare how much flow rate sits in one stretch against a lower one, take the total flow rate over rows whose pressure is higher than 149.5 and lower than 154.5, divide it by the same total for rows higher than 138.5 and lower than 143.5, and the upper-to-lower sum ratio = 1.03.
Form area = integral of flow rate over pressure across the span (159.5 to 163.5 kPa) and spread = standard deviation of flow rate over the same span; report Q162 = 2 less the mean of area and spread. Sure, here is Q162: -30.6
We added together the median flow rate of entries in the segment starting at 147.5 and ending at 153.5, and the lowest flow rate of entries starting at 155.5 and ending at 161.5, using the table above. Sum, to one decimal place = 33.2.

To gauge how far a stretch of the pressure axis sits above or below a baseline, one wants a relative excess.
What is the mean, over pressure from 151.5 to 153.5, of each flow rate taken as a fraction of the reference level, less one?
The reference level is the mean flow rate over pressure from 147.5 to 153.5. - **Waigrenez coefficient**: -0.017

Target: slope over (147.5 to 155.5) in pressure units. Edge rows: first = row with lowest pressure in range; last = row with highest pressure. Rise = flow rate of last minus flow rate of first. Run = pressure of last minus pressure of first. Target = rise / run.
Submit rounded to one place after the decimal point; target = -0.2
